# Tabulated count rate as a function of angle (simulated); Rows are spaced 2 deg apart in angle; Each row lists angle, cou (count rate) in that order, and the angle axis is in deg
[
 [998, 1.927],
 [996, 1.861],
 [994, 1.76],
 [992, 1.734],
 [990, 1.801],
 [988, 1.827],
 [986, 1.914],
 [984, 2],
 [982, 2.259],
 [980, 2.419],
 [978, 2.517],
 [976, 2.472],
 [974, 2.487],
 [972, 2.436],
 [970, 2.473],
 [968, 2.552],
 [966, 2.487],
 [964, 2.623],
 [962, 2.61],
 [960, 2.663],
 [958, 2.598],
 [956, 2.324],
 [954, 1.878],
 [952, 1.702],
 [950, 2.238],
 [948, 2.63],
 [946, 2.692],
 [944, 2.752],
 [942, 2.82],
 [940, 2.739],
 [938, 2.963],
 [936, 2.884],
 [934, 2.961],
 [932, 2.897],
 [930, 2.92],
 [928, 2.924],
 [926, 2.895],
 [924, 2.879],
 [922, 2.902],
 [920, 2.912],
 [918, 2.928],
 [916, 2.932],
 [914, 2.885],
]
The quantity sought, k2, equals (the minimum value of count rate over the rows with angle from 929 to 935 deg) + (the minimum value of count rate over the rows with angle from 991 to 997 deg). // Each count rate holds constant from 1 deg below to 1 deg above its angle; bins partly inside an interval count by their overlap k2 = 4.6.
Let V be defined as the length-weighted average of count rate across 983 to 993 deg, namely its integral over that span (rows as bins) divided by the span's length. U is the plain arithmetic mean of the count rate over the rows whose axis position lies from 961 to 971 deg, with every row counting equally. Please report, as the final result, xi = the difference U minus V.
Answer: 0.7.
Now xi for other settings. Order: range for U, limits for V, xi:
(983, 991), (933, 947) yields -0.9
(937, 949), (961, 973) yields 0.2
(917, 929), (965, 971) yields 0.4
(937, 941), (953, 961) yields 0.5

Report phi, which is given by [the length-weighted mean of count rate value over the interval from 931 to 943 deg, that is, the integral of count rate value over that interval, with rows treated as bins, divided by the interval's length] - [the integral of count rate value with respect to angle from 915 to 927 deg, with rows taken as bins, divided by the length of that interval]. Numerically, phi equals -0.03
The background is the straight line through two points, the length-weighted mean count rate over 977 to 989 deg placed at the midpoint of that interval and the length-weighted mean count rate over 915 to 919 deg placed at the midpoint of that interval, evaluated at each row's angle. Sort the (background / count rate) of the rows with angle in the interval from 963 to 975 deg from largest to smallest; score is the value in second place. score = 0.94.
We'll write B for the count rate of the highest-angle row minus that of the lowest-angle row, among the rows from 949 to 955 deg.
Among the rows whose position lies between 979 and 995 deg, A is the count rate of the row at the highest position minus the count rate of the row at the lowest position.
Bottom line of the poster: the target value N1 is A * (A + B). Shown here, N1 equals 0.67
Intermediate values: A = -0.7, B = -0.36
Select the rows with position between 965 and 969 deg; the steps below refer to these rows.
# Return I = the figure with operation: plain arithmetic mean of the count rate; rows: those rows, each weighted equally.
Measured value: 2.52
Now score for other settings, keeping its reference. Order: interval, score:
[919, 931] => 0.99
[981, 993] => 1.15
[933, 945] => 0.95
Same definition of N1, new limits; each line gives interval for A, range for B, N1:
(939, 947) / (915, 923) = 0.00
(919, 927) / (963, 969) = 0.00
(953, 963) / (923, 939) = 0.60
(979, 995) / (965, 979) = 0.41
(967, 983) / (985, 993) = 0.14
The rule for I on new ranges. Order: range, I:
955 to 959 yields 2.46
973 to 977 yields 2.48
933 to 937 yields 2.92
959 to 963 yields 2.64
